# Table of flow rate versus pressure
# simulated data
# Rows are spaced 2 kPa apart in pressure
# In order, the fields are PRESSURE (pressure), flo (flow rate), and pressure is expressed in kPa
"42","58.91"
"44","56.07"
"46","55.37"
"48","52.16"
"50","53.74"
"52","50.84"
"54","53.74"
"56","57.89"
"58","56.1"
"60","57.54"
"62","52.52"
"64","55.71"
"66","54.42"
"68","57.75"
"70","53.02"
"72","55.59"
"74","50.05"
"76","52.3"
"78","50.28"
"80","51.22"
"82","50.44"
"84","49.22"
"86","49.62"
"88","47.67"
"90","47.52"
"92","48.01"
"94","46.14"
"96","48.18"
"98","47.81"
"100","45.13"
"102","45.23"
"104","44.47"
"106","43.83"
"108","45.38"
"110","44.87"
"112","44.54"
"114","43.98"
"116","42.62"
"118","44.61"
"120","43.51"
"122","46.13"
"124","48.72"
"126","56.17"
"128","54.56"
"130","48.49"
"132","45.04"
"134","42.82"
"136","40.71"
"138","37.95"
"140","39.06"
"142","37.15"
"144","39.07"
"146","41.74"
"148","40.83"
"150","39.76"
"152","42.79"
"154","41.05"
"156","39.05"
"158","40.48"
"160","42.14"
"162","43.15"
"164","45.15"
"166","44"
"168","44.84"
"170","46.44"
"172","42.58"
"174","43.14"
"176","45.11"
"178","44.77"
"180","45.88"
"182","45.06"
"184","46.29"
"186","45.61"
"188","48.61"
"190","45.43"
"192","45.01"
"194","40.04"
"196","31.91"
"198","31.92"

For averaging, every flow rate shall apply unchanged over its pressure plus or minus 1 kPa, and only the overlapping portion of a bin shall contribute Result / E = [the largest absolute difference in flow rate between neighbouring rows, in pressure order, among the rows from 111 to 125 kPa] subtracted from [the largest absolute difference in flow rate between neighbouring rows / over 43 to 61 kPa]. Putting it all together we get 1.5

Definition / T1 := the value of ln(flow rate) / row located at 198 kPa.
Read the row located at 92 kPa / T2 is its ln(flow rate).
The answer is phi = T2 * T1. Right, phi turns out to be 13.4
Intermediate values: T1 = 3.46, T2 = 3.87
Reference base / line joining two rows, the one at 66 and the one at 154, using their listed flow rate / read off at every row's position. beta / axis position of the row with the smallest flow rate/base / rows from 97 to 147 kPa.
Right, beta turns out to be 142 kPa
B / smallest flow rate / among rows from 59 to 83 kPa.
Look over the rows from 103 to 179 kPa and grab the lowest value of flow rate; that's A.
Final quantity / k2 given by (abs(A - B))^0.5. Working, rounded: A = 37.15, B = 50.05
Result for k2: 3.6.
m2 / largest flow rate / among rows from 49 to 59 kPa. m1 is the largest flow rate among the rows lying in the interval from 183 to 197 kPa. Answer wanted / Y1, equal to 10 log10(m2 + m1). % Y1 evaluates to 20.27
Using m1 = 48.61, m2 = 57.89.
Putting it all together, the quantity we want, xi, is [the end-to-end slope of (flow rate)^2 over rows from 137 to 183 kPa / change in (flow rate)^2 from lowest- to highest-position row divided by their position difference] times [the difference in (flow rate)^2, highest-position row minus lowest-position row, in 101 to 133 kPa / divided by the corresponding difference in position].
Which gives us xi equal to -8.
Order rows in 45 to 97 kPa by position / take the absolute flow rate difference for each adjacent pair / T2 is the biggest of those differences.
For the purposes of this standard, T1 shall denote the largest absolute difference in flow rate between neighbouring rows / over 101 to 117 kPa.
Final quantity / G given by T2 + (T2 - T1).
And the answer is 9.5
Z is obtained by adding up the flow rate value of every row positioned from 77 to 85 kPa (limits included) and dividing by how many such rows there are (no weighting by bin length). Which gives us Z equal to 50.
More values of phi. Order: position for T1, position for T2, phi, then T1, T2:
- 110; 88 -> 14.7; 3.80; 3.86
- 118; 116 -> 14.3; 3.80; 3.75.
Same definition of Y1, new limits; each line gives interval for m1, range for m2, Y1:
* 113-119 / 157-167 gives 19.53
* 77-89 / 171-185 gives 19.89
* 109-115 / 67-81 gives 20.11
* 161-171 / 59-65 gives 20.17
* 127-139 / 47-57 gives 20.51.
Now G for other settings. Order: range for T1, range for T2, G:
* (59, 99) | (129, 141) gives 1.4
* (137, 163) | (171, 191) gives 3.3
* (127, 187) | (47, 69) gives 4.0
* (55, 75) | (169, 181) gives 2.2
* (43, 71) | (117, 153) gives 9.9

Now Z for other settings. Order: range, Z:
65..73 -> 55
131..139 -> 42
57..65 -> 55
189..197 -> 41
